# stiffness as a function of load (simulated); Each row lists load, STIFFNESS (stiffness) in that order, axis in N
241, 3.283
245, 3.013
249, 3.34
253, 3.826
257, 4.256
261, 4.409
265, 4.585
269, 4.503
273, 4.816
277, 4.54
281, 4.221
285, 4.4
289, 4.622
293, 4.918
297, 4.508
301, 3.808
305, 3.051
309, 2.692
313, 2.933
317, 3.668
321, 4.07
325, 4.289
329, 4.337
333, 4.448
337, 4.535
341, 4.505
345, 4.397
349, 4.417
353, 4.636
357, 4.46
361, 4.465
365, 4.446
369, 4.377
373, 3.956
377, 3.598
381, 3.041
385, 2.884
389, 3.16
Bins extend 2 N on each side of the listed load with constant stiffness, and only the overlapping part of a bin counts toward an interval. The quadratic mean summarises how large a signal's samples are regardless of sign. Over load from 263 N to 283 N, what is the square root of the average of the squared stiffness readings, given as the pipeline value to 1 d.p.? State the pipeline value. 4.5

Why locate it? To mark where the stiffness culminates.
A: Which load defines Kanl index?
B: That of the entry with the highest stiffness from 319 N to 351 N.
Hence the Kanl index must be 337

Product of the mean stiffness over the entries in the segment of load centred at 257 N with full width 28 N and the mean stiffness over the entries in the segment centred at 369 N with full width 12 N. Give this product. 17.0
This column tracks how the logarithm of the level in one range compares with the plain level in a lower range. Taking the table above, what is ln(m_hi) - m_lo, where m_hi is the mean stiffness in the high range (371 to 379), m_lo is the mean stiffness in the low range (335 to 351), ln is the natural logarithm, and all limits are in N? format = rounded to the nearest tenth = -3.1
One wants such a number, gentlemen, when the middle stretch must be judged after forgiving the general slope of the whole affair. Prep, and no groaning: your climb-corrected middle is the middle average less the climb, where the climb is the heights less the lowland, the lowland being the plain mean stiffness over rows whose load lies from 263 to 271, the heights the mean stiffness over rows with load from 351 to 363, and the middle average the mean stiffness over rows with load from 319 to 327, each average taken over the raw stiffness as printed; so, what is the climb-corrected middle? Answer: 4.20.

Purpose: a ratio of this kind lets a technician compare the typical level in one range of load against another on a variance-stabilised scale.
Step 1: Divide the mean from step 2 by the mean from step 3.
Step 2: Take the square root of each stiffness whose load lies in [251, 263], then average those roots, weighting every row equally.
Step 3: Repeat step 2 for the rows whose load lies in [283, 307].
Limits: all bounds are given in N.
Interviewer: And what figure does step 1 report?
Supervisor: 1.00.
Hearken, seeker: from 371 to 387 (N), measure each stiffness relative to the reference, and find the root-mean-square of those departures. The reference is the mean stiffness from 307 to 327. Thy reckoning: 0.46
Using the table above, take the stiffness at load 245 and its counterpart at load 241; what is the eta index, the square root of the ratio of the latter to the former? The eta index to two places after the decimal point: 1.04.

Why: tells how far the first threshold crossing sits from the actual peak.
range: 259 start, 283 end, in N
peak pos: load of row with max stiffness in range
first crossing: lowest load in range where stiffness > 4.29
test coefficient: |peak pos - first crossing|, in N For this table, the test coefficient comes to 12 N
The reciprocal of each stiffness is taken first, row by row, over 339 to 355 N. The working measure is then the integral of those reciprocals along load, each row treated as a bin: 3.6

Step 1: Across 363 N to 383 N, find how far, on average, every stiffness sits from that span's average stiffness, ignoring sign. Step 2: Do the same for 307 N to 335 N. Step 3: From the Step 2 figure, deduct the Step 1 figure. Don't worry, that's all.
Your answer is 0.13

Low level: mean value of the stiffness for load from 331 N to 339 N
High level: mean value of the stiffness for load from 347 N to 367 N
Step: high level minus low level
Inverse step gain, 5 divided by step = -746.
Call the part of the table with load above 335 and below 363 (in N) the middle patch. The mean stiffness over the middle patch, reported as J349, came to 4.5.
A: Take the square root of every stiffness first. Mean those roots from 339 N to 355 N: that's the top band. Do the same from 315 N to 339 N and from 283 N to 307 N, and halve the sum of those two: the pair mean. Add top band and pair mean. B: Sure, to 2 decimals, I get 4.17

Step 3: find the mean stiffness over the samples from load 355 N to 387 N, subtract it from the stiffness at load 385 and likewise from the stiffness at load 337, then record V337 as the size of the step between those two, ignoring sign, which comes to 1.7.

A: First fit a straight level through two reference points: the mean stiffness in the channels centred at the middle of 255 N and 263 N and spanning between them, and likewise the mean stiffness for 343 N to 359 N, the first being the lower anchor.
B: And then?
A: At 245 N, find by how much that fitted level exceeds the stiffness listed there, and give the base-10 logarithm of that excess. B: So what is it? 0.11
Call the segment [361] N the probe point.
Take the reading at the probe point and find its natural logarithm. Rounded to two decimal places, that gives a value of 1.50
